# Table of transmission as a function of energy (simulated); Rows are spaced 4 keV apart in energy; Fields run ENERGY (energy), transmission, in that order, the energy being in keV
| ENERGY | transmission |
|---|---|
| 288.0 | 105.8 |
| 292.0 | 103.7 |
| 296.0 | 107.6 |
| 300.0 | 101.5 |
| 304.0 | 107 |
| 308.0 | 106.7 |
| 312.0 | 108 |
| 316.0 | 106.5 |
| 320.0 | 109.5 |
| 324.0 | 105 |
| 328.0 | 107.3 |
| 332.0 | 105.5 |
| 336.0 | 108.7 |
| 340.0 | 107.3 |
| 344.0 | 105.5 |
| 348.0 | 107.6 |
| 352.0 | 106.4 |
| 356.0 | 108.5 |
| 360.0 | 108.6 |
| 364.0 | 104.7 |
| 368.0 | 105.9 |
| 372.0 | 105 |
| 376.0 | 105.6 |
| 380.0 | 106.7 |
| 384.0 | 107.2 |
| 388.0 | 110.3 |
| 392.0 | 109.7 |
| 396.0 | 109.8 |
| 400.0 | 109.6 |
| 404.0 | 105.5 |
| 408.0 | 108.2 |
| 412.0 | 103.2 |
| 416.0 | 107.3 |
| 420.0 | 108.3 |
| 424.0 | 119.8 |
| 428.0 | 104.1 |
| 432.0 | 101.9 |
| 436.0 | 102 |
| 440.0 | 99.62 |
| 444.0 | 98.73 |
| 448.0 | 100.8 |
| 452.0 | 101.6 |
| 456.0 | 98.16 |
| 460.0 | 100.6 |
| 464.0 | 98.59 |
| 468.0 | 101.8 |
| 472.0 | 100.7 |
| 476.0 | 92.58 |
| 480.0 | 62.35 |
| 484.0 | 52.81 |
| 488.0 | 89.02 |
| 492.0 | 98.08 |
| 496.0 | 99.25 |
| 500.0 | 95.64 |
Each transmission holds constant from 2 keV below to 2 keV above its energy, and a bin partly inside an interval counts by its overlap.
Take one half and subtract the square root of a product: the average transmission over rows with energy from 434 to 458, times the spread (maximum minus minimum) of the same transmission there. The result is -19.1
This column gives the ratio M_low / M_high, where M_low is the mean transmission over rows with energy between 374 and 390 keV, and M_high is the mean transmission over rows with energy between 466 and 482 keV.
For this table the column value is 1.20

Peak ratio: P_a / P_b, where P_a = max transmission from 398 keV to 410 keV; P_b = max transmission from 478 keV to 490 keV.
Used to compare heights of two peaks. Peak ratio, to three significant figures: 1.23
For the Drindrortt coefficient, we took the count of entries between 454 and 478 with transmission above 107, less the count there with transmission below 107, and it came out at -6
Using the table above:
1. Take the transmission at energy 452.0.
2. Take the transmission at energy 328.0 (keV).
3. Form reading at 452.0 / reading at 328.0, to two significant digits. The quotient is 0.95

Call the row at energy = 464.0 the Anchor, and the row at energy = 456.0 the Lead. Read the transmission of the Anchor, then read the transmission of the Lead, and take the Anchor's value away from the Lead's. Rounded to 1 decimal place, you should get -0.4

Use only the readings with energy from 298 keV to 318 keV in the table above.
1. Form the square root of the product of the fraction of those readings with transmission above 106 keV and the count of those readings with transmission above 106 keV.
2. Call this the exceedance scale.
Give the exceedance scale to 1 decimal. 1.8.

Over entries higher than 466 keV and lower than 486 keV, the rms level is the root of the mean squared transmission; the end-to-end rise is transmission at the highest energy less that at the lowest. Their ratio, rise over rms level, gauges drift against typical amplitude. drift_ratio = -0.58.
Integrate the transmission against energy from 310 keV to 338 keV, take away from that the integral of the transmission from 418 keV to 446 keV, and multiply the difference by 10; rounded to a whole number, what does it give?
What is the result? 642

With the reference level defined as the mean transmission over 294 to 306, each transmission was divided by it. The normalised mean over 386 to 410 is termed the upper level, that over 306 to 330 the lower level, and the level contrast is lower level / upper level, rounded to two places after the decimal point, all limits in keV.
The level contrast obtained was 0.98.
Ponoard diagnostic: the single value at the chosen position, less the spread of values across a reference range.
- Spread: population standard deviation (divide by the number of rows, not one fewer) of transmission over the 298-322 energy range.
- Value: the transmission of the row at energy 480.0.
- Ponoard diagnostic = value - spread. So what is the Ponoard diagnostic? 60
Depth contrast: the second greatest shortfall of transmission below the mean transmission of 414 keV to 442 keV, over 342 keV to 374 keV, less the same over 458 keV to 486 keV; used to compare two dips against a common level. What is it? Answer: -43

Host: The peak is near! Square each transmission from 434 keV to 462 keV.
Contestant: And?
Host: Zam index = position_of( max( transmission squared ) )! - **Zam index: 436.0 keV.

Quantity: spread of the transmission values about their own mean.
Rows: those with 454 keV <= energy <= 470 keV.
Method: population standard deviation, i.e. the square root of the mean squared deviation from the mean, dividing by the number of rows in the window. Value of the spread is 1.5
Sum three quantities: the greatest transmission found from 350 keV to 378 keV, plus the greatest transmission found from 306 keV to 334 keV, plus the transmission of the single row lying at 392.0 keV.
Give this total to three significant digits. 328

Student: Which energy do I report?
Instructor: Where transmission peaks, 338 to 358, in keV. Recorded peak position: 356.0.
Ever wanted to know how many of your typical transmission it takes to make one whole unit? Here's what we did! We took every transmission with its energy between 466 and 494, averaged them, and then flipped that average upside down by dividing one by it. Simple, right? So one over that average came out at 0.0117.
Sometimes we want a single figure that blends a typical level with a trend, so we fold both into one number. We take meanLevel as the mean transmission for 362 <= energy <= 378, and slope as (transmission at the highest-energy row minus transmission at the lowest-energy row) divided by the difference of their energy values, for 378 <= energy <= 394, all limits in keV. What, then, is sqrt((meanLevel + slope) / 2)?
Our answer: 7.26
